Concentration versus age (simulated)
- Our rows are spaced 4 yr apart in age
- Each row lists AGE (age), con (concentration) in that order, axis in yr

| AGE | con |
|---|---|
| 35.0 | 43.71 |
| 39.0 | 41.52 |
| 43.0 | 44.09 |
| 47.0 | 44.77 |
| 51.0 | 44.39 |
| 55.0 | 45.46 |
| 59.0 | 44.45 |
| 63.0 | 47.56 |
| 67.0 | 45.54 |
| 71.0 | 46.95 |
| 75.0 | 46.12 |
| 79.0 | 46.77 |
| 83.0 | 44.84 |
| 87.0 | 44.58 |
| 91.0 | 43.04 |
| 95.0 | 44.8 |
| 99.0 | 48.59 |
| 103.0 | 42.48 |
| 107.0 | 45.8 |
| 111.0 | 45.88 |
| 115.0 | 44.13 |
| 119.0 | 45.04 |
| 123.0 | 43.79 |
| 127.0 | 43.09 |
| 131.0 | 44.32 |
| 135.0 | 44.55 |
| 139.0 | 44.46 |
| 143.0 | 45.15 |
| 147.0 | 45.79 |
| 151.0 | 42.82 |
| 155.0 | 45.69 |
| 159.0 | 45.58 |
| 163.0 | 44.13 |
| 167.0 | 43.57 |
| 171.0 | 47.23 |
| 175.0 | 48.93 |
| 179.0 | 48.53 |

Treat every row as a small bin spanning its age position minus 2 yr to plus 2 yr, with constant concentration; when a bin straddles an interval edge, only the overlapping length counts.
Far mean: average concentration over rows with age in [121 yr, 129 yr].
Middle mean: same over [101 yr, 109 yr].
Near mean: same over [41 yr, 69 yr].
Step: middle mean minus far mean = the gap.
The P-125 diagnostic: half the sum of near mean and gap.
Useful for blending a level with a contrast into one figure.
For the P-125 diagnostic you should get 22.9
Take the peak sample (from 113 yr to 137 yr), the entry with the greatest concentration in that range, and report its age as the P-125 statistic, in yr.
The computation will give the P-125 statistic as 119.0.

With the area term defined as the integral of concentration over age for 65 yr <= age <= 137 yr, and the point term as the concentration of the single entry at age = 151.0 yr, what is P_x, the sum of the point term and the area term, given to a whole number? 3284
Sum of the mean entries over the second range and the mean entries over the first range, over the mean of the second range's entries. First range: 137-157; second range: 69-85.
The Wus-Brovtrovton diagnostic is 1.970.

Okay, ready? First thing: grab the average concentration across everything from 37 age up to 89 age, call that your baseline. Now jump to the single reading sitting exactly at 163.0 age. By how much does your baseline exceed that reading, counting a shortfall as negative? 1.0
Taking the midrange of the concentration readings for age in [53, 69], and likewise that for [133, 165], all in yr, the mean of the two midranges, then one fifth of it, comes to 9.03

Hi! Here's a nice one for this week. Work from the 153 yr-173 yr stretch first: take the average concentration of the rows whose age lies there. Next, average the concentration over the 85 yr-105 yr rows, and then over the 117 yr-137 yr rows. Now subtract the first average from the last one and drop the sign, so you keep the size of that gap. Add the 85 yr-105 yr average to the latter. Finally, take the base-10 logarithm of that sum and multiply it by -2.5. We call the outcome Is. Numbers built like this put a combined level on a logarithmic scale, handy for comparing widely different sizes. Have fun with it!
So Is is -4.15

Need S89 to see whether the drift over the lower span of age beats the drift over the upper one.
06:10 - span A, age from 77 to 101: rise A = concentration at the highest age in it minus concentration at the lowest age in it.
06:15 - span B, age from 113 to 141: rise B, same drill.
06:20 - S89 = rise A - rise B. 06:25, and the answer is 1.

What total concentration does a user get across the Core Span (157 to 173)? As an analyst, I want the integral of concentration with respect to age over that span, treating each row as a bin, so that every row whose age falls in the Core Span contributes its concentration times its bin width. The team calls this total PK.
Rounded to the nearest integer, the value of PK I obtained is 722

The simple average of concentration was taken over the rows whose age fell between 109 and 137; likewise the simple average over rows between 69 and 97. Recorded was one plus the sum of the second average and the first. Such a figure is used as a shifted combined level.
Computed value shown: 90.7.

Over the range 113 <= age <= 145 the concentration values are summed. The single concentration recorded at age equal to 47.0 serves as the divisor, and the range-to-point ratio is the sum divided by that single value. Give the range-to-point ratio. 7.9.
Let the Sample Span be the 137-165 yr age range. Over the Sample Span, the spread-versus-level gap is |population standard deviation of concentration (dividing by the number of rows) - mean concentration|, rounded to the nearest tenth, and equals 43.8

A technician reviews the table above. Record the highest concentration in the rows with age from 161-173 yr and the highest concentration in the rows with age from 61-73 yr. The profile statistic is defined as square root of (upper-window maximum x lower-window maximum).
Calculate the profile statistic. 47.4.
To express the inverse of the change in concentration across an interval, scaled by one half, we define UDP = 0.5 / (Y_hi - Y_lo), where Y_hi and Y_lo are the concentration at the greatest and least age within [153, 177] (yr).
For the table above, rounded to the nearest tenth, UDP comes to 0.2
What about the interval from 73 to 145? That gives -0.5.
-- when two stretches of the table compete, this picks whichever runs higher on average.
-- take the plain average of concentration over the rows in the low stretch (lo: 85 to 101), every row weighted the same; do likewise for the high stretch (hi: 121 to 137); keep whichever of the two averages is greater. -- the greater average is 45.3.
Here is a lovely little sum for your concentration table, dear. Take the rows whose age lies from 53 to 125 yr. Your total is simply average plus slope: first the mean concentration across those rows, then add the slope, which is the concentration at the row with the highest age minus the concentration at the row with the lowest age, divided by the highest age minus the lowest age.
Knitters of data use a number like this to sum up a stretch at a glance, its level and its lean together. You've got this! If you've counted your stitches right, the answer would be 45.30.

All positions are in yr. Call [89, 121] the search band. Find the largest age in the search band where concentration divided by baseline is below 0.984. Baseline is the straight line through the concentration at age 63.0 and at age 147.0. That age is 119.0 yr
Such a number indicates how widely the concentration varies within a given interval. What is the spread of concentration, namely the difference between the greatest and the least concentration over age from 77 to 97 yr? 3.7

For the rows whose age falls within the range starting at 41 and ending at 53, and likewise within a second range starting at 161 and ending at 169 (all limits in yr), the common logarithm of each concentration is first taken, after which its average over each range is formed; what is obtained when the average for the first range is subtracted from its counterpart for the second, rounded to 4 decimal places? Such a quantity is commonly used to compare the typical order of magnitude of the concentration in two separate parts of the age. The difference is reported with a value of -0.0056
